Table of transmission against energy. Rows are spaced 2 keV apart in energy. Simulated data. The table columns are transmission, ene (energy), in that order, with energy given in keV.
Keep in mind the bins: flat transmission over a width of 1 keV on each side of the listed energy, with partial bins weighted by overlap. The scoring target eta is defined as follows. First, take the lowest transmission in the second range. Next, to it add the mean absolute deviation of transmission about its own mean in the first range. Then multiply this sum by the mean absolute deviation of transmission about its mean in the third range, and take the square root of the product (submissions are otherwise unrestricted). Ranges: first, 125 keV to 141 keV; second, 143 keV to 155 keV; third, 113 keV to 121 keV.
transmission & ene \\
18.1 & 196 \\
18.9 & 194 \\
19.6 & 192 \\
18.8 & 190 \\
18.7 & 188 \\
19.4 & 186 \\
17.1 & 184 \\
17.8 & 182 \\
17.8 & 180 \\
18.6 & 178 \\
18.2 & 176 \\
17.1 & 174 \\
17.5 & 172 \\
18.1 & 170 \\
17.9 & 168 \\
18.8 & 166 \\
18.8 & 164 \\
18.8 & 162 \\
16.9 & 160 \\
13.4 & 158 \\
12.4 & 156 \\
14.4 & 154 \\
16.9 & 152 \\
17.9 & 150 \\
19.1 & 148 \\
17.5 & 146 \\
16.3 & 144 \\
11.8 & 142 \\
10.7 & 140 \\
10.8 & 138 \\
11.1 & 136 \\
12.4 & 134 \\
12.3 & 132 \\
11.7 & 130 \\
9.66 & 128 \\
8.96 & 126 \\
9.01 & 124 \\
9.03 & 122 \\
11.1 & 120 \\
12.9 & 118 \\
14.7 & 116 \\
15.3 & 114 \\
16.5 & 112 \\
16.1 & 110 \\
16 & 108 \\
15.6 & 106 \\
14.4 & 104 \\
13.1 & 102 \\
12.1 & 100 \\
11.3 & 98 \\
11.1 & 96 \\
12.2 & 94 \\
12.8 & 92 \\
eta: 4.8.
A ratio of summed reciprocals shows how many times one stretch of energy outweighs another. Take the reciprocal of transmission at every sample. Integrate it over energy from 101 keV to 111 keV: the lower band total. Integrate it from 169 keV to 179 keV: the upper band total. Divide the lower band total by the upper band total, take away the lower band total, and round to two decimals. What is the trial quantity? 0.53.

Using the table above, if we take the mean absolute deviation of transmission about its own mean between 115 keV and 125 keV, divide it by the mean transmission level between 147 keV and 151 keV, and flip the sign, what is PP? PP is -0.11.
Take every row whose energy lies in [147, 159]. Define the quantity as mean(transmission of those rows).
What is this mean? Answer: 15.7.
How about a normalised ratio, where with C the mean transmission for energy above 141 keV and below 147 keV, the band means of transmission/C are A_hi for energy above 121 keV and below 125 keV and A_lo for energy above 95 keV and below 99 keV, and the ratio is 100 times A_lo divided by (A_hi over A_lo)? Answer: 91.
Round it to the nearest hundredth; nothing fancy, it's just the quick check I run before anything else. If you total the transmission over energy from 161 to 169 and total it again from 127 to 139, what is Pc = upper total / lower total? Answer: 1.09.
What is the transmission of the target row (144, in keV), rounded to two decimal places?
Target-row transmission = 16.30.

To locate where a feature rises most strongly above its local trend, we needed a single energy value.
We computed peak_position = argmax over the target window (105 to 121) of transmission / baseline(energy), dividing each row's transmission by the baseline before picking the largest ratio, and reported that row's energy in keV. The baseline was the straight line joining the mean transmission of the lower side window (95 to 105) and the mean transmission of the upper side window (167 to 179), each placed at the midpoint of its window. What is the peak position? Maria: 112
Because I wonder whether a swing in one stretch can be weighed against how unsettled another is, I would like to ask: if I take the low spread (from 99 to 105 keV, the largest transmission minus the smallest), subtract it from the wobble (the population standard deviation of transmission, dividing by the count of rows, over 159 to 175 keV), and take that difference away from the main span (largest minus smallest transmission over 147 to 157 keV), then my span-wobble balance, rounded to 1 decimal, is 8.3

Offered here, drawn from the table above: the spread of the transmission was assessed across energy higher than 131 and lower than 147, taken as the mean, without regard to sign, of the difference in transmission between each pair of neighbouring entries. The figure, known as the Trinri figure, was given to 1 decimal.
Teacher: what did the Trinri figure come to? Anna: 1.2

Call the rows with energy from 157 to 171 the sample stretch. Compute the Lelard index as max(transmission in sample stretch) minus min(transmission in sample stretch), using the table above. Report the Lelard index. 5.4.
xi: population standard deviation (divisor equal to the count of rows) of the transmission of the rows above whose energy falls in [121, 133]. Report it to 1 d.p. 1.4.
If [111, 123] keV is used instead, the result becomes 2.6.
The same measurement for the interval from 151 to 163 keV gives 2.2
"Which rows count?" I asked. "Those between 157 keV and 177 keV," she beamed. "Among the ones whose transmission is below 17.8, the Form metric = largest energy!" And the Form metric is 174 keV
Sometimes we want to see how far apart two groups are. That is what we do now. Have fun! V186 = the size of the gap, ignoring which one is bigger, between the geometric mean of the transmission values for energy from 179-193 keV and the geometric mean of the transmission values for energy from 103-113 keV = 2.7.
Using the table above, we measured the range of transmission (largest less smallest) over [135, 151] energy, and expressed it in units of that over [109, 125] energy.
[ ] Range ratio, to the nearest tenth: 1.1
